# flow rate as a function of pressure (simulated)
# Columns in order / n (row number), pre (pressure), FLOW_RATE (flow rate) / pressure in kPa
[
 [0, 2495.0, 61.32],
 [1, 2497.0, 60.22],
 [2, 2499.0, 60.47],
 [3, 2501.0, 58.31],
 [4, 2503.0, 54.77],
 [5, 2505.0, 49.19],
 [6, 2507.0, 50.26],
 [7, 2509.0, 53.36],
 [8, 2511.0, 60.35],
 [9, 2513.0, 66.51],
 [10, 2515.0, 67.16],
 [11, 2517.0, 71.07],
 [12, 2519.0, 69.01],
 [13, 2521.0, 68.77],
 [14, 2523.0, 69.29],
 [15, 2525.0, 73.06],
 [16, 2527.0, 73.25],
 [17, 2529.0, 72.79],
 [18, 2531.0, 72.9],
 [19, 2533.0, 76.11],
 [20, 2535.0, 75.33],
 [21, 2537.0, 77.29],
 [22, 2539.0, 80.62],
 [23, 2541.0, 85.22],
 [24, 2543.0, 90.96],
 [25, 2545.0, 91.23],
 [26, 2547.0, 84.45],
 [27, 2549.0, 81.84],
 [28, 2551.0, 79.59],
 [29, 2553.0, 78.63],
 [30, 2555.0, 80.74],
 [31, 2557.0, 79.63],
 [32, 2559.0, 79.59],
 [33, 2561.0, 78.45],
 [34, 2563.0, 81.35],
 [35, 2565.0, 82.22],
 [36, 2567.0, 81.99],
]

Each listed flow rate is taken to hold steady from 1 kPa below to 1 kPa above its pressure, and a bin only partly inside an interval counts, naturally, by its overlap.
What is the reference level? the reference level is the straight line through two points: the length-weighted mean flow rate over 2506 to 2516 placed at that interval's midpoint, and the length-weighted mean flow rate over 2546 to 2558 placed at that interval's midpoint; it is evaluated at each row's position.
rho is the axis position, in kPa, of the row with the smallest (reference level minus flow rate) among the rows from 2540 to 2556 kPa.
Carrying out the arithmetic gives 2543.0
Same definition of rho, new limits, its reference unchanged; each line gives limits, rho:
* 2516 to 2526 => 2517.0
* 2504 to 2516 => 2513.0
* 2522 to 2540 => 2539.0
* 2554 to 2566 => 2555.0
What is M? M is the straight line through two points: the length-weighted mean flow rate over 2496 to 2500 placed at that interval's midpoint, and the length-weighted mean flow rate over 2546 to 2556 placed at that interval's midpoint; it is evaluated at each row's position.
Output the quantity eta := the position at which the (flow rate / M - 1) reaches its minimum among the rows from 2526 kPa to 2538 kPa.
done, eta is 2531.0 kPa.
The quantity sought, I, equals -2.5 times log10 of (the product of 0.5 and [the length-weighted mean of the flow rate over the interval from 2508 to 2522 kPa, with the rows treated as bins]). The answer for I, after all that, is -3.78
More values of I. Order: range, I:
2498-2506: -3.61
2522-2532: -3.89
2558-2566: -4.01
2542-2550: -4.10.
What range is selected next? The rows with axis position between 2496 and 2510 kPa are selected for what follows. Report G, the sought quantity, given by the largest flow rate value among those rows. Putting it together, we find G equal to 60.47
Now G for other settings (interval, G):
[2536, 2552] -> 91.23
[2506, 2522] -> 71.07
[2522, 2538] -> 77.29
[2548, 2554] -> 81.84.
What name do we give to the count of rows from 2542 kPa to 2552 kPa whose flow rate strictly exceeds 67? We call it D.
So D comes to 5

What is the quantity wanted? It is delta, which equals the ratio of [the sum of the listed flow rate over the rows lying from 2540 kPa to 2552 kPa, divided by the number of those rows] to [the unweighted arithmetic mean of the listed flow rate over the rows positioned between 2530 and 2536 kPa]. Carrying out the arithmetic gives 1.14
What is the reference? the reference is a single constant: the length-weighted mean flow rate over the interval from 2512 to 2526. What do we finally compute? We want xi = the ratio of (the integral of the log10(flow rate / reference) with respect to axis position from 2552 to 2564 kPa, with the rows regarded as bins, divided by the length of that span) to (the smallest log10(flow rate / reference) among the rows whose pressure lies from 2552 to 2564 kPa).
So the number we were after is 1.1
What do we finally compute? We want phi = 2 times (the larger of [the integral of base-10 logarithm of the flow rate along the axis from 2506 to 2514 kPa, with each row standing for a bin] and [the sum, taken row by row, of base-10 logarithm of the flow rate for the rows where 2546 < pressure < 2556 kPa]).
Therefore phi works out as 28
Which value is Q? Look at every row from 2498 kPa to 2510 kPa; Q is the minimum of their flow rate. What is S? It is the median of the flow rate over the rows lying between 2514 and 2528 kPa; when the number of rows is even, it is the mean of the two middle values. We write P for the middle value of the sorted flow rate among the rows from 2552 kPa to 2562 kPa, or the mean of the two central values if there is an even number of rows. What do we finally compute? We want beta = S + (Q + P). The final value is 198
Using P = 80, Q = 49.19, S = 69.3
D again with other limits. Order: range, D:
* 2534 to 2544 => 5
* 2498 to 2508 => 0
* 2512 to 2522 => 4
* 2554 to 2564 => 5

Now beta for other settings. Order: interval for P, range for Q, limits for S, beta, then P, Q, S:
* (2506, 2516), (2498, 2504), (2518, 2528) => 184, 60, 54.77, 69.3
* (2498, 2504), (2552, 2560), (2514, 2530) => 207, 58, 78.63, 70.2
